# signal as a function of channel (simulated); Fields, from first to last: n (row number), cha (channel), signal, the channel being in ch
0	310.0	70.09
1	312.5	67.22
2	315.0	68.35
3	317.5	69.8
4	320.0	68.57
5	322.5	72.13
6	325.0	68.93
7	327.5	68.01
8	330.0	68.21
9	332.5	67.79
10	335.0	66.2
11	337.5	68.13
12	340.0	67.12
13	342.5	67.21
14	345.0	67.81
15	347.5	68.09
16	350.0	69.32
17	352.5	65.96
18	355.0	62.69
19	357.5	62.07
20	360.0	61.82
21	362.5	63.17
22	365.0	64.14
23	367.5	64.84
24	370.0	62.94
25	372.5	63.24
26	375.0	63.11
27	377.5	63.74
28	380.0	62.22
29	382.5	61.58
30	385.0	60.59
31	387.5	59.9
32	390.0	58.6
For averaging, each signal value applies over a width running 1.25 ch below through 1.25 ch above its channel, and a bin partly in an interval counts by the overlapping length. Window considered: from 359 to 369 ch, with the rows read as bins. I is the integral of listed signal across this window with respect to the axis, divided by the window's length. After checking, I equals 64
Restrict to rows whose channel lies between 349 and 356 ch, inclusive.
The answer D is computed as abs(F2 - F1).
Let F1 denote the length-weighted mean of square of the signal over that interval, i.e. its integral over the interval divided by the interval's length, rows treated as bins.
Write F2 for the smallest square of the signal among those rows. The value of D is 432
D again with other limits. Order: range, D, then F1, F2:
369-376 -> 20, 3982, 3961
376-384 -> 112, 3904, 3792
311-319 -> 176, 4695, 4519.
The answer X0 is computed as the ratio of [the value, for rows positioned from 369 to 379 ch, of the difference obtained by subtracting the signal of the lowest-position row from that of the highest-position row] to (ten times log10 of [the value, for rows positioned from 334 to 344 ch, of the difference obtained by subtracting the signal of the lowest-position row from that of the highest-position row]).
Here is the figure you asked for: 19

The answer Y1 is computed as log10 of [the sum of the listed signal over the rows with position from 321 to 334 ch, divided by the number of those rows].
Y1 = 1.84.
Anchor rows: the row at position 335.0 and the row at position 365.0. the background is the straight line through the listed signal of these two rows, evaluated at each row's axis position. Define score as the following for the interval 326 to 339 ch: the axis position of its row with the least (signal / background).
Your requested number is 335.0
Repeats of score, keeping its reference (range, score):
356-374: 360.0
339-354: 352.5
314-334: 315.0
